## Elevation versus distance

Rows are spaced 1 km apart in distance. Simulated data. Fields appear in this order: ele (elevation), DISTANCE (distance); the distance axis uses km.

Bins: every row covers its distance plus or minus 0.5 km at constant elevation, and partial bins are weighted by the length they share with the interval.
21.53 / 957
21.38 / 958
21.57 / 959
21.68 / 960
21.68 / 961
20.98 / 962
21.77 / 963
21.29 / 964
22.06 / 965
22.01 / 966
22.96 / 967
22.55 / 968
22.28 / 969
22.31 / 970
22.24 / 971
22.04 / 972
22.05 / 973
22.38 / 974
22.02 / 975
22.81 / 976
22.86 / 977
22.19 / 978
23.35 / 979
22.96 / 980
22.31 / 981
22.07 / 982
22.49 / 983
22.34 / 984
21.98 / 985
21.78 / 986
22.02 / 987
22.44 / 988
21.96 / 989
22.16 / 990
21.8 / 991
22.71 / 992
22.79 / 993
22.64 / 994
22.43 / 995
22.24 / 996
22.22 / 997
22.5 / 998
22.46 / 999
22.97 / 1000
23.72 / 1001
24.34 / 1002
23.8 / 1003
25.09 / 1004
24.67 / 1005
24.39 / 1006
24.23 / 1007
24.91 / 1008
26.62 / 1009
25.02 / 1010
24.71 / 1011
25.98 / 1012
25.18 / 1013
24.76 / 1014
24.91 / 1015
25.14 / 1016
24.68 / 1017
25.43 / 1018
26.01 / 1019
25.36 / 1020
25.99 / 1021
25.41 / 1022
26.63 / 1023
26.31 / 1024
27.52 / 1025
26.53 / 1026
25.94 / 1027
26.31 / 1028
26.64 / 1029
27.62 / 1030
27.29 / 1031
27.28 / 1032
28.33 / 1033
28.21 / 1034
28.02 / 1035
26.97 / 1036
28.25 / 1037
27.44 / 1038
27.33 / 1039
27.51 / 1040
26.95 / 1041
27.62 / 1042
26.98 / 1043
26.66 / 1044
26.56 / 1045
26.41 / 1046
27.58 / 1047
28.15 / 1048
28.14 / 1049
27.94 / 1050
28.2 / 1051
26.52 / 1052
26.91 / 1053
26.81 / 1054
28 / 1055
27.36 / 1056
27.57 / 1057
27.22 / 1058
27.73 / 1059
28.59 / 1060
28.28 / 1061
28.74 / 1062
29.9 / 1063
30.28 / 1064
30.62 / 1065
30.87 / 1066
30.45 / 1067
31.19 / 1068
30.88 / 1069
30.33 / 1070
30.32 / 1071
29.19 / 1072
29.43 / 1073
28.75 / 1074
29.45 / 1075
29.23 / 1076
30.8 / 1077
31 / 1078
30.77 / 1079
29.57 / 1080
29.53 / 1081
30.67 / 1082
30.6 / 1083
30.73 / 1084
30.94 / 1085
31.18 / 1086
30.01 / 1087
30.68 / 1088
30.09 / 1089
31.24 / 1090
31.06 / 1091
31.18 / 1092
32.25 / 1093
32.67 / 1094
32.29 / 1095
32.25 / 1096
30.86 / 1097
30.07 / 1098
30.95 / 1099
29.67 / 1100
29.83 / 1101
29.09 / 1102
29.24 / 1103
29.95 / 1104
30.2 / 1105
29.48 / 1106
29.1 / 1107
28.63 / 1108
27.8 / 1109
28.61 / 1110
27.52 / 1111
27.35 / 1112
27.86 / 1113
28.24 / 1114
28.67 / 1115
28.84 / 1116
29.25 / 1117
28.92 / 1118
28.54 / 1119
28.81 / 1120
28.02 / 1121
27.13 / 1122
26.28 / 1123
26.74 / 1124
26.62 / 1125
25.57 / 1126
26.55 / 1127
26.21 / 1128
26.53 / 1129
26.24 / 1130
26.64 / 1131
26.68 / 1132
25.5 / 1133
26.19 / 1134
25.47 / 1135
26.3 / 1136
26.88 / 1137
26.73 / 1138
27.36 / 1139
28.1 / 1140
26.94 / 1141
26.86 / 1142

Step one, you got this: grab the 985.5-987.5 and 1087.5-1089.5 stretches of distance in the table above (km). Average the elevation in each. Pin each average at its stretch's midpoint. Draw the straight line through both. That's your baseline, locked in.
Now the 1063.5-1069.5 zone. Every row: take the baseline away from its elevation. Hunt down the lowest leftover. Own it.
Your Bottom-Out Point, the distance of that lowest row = 1067 km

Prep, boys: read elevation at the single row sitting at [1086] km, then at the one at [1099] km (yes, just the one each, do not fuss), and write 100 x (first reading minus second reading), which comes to 23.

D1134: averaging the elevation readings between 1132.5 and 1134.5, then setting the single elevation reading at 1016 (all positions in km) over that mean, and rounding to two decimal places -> 0.97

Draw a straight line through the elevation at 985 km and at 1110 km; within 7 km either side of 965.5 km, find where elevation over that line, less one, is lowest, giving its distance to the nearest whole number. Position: 962 km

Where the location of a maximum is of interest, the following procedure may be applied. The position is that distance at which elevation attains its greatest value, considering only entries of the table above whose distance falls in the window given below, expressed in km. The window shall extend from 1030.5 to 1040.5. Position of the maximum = 1033 km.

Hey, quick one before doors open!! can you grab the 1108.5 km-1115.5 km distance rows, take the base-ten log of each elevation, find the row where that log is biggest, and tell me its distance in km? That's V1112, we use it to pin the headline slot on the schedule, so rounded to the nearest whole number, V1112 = 1115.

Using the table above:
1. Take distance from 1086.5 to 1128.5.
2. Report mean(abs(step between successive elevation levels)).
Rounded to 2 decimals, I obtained 0.58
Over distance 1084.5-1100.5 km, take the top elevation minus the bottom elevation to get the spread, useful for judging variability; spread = 3.0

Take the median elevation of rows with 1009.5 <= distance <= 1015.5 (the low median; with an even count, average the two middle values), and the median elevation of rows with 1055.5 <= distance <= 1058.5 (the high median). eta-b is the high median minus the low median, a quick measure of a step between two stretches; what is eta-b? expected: 2.4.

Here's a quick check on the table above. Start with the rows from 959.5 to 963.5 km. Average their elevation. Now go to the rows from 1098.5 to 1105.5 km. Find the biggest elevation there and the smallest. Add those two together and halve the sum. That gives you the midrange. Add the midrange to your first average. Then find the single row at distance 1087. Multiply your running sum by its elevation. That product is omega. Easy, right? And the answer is 1547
